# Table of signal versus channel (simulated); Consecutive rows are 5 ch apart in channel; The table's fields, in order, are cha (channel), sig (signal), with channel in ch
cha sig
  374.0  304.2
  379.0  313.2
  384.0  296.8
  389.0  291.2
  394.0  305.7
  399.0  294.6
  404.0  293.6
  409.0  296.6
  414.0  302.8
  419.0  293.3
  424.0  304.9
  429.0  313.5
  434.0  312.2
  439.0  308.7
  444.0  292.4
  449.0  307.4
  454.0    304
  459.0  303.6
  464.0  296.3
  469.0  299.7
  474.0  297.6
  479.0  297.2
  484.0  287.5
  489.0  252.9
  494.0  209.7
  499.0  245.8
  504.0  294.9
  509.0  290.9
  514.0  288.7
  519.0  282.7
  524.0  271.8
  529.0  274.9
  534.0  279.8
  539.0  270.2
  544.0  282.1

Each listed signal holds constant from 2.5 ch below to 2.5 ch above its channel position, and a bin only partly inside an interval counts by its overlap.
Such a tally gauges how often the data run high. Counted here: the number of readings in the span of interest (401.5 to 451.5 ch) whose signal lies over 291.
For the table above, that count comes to 10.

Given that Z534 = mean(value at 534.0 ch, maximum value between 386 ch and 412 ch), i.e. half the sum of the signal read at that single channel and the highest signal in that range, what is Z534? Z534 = 293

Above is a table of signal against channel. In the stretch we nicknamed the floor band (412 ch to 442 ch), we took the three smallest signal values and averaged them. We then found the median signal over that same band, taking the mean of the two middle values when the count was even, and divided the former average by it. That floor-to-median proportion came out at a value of 0.979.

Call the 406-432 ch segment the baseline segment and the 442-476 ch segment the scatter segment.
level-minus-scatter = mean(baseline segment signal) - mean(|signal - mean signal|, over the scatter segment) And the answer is 298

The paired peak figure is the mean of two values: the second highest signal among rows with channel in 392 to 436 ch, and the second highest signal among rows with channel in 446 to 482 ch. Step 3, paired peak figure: 308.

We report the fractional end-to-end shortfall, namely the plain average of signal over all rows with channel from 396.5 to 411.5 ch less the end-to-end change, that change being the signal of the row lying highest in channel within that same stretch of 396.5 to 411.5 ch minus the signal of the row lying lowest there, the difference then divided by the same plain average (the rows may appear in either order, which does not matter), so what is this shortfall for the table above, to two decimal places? 0.99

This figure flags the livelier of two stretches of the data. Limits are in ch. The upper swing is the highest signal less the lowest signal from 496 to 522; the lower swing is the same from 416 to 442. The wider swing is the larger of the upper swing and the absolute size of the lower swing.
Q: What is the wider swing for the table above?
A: 49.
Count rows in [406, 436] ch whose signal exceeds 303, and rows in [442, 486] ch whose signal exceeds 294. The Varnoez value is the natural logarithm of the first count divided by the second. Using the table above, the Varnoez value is -0.8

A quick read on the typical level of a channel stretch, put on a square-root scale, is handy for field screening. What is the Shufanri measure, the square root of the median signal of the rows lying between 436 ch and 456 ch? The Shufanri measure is 17.5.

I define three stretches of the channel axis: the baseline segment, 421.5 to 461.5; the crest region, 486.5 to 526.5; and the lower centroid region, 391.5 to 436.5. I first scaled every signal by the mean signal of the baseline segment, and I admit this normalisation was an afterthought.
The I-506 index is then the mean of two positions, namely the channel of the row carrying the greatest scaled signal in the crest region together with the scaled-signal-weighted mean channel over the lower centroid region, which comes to 459.1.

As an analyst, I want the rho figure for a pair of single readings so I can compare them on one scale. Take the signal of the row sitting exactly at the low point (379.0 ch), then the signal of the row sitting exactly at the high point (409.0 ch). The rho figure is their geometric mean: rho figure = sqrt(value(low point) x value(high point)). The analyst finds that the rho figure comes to 305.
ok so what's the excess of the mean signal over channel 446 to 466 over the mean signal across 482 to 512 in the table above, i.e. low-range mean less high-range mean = 39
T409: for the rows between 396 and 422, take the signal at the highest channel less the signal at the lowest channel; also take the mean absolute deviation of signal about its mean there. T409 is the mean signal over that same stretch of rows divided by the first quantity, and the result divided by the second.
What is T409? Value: -81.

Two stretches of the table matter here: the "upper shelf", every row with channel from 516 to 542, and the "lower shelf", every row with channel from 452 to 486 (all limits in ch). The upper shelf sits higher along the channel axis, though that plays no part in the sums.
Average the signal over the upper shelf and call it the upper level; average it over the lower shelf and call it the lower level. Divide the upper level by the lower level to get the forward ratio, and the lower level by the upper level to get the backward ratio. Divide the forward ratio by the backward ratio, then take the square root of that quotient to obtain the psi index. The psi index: 0.93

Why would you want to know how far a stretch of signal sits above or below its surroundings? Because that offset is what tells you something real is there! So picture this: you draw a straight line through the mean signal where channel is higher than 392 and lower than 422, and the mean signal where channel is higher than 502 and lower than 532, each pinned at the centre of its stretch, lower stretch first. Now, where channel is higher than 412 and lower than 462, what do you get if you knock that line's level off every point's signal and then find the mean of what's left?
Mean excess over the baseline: 10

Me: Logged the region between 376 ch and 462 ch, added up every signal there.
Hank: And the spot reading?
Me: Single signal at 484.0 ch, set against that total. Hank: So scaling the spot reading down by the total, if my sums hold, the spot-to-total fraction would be 0.0560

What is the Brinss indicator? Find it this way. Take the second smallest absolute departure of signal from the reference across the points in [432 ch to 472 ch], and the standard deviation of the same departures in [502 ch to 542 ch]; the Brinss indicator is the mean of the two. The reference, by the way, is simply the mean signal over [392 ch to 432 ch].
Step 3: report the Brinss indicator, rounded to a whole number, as 6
